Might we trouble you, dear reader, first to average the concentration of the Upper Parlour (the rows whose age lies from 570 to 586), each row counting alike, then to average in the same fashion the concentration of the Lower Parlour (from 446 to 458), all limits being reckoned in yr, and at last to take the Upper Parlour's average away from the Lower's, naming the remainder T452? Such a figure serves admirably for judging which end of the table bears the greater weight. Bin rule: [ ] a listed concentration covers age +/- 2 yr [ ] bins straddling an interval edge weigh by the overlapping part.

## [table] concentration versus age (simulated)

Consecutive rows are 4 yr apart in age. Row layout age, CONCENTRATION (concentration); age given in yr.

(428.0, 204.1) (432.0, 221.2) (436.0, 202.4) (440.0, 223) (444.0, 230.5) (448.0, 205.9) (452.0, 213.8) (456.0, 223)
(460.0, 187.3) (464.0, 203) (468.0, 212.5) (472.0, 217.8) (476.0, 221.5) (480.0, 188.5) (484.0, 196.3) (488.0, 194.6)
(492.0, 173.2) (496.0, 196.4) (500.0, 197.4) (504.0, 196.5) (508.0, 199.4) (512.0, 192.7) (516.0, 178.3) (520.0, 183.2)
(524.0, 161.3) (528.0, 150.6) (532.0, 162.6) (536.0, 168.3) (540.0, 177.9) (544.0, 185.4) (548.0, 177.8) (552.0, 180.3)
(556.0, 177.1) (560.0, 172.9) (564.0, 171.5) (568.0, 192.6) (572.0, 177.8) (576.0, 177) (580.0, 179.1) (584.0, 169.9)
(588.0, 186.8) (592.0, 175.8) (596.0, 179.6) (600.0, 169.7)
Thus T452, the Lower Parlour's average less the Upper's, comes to 38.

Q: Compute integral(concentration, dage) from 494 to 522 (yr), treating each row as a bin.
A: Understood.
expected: 5376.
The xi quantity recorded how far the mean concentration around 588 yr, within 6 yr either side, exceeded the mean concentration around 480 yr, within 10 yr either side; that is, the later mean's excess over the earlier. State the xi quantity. -26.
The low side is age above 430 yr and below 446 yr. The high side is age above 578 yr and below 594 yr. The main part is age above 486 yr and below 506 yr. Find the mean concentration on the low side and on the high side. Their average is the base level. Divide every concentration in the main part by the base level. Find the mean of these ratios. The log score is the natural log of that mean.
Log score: -0.036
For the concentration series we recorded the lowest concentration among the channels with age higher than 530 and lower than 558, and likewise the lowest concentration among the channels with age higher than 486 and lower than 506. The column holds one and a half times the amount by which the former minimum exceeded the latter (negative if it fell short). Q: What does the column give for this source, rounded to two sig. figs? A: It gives -16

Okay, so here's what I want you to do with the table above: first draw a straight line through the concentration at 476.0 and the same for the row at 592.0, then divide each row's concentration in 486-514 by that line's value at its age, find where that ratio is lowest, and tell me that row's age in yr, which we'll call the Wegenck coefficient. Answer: 492.0 yr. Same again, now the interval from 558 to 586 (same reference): 560.0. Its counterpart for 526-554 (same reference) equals 528.0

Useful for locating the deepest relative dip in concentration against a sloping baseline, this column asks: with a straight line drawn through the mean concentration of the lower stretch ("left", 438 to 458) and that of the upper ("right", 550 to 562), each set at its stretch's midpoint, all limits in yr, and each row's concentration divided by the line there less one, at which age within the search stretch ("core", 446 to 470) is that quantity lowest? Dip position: 460.0 yr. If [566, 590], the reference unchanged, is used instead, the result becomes 584.0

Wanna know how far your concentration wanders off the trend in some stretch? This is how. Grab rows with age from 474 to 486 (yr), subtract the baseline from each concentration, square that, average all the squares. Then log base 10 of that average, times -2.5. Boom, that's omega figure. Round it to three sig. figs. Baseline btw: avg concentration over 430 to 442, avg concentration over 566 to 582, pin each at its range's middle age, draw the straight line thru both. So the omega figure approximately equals -5.69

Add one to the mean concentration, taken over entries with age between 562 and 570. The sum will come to 183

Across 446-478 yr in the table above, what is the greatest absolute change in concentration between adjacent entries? 36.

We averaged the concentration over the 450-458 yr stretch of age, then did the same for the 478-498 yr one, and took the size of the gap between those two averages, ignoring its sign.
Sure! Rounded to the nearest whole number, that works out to 29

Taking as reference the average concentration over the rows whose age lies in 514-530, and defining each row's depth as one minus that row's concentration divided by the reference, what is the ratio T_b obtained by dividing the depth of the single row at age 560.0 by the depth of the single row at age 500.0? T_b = 0.16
